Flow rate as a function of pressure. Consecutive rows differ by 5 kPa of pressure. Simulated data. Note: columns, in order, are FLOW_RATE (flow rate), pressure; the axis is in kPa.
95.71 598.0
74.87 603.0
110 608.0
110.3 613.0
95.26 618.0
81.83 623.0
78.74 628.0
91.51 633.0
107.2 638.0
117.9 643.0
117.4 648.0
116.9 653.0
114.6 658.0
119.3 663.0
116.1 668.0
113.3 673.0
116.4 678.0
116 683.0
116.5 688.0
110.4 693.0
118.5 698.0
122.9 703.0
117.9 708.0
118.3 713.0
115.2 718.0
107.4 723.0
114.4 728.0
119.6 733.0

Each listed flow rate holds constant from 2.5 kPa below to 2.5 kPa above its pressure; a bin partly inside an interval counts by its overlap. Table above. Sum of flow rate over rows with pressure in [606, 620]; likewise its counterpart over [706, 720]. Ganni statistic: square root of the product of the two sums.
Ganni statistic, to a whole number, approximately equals 333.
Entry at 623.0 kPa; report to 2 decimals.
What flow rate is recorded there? 81.83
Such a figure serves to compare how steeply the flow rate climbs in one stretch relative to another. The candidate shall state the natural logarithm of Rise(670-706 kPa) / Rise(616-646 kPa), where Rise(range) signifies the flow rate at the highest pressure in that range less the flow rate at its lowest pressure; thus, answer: -0.86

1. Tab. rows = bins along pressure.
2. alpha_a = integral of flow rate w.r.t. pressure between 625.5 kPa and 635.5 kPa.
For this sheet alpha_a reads 851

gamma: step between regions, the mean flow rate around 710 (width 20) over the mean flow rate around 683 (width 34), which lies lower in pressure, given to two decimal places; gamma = 1.03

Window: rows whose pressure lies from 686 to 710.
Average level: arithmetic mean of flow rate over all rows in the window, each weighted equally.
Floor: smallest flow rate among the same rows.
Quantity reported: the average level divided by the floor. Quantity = 1.062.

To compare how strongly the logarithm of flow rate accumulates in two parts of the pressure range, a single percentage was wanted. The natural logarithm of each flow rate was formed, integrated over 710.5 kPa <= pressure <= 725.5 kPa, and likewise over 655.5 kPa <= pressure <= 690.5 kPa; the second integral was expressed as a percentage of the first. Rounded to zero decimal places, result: 234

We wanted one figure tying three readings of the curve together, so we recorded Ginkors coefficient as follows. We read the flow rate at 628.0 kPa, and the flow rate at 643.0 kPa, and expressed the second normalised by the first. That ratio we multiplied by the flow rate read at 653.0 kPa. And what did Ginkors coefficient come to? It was 175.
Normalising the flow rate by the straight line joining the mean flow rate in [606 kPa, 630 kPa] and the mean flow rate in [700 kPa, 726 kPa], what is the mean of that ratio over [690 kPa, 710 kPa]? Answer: 1.03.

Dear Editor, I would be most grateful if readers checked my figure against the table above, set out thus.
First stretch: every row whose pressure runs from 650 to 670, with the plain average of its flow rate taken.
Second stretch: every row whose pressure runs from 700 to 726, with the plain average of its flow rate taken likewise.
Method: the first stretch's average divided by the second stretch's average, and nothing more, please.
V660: 1.00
